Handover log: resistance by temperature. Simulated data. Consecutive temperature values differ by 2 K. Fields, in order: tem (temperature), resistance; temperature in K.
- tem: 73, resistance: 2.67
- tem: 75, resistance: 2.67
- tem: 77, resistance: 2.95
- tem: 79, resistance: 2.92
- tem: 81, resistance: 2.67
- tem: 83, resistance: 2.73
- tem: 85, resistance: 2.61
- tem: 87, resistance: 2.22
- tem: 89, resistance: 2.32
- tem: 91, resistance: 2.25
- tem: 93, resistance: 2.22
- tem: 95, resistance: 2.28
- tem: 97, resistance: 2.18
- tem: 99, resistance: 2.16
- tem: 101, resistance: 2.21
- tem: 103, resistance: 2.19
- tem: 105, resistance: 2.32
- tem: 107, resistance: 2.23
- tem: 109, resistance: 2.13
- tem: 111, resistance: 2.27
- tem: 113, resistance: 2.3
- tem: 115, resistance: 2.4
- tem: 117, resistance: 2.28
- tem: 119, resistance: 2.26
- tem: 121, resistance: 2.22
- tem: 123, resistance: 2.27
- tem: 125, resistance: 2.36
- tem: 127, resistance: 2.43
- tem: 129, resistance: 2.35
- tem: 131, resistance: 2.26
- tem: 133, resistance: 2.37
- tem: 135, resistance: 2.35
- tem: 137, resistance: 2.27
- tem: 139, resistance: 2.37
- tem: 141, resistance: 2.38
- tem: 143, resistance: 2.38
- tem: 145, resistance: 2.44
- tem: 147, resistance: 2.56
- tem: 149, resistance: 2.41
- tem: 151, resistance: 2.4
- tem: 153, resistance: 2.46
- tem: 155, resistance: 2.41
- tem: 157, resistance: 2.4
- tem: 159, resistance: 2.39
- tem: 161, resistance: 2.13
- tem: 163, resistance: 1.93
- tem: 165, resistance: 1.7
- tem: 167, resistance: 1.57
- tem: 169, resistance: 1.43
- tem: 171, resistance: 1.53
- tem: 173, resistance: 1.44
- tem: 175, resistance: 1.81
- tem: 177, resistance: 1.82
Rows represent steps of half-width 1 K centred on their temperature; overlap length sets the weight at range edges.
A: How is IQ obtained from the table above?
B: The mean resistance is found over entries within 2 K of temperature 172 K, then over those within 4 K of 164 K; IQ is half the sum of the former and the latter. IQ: 1.66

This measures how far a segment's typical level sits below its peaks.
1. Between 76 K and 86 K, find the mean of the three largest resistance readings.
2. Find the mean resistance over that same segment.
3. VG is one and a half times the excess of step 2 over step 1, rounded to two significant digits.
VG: -0.14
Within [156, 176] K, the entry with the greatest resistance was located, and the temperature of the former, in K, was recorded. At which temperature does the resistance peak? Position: 157 K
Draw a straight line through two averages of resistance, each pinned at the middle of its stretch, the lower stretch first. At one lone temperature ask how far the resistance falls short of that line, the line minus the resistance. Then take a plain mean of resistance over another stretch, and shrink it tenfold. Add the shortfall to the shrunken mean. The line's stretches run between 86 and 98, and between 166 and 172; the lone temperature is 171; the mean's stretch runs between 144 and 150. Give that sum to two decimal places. 0.21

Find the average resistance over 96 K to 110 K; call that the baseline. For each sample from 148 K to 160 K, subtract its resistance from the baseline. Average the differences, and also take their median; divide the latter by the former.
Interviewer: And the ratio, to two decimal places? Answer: 0.97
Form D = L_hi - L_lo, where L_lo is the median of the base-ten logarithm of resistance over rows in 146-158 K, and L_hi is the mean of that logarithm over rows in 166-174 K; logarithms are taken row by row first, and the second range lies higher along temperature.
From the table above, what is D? -0.21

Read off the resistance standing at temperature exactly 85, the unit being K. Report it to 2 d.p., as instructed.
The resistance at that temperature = 2.61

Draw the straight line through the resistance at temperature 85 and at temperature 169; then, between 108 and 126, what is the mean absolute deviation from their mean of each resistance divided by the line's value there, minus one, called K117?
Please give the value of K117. 0.040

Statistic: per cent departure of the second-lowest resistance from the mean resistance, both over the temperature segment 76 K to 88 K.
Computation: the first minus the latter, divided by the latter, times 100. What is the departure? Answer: -2.7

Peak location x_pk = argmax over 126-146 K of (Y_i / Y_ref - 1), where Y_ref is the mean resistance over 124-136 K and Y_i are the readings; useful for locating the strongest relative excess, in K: 145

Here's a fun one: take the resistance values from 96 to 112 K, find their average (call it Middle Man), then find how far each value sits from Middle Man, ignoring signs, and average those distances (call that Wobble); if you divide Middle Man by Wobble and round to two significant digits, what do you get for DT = 47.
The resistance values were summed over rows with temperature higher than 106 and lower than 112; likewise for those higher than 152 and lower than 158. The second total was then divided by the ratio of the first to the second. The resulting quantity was 8.0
